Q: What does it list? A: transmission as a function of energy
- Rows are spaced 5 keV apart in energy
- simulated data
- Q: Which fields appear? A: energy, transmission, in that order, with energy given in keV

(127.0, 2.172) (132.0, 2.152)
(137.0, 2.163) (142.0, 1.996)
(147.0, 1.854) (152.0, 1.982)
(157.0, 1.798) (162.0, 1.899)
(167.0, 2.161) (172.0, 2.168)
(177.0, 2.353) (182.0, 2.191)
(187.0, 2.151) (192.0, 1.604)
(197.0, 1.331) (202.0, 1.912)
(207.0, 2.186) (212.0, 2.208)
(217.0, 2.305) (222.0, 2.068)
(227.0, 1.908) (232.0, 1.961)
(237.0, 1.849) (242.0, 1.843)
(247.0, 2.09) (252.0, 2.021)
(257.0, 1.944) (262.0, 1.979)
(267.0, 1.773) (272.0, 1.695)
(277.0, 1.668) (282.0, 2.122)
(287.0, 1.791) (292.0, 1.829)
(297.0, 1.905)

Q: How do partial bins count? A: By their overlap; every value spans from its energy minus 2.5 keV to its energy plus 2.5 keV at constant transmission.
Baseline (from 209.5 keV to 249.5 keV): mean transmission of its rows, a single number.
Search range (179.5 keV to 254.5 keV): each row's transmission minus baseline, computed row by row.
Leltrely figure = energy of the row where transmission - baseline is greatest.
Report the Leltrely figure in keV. 217.0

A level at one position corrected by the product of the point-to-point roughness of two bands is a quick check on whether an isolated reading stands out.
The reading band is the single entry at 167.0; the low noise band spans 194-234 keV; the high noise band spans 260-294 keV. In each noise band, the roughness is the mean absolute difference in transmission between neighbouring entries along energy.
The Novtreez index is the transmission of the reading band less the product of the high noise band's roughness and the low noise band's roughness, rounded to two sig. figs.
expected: 2.1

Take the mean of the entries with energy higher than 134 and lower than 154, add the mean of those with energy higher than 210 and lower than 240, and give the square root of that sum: 2.01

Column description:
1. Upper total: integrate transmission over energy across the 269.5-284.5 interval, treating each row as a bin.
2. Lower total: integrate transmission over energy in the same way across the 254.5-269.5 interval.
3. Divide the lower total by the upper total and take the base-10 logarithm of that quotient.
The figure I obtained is 0.02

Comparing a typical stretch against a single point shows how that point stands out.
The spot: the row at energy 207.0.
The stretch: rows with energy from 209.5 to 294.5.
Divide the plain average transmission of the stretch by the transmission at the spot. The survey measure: 0.89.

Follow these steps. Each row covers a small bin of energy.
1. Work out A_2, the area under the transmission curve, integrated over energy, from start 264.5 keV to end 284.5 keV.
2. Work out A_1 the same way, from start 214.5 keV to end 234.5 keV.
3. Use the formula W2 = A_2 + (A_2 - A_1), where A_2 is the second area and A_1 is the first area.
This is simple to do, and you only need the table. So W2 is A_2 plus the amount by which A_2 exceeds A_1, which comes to 31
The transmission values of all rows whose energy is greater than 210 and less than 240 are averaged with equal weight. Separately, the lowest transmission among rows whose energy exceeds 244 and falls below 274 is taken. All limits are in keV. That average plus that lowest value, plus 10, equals 13.74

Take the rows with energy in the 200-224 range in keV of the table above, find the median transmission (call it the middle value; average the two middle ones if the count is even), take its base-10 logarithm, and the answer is 0.34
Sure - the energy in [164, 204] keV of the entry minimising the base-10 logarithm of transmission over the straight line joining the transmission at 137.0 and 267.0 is 197.0 keV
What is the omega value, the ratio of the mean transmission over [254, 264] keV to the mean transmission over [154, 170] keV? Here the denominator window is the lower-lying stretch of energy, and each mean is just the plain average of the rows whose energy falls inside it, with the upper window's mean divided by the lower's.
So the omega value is 1.00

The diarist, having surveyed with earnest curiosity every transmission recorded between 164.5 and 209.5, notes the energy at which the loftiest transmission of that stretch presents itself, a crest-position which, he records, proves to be 177.0 keV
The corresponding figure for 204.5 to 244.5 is 217.0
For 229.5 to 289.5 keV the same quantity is 282.0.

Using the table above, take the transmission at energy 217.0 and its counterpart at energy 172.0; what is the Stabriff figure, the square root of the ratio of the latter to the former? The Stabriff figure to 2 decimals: 0.97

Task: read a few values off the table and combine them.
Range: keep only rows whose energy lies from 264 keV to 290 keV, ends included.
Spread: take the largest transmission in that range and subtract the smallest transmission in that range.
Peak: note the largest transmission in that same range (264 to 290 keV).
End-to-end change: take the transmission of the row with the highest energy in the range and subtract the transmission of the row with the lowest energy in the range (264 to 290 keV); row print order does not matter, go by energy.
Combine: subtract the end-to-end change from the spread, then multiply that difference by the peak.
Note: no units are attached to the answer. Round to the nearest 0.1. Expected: 0.9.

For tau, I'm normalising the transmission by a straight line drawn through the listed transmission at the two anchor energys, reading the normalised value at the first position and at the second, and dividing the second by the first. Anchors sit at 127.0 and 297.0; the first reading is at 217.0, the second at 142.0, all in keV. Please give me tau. 0.82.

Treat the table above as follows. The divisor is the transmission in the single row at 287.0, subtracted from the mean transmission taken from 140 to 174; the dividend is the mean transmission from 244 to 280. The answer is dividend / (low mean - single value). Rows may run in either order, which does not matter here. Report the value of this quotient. 10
